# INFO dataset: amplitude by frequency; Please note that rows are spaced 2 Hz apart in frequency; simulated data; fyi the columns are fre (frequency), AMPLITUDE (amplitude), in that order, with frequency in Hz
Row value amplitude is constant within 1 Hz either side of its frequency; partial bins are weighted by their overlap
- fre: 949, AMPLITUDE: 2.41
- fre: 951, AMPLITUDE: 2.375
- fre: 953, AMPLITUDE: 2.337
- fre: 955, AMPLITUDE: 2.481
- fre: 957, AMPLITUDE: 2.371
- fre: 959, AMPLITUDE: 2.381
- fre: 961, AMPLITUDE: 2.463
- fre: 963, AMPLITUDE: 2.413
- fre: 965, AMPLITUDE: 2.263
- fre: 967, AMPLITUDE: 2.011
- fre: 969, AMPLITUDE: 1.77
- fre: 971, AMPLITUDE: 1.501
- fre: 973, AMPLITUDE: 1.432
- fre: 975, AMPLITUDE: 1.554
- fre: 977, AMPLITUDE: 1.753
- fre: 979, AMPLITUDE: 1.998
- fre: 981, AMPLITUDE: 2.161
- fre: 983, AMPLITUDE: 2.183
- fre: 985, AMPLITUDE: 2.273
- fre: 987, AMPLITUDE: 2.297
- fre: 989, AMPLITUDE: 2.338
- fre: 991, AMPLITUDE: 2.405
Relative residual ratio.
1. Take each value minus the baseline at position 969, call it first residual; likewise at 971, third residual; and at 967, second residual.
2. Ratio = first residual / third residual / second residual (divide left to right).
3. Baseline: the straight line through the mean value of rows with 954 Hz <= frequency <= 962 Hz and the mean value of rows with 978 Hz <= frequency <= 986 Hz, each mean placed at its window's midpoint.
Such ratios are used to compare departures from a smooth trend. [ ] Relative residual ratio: -2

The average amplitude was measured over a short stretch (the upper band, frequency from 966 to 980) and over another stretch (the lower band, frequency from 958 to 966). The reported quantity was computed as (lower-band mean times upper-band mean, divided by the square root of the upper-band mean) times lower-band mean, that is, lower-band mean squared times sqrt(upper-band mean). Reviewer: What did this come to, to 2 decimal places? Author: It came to 7.42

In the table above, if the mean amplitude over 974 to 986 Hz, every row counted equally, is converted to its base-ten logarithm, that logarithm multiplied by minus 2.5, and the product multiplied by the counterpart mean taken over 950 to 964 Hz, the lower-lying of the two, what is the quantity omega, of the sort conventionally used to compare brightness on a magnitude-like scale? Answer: -1.79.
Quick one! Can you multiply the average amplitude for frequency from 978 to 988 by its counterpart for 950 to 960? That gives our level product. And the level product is 5.2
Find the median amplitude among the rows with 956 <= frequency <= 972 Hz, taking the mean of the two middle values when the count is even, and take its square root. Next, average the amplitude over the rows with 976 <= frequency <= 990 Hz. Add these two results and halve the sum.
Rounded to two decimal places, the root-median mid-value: 1.83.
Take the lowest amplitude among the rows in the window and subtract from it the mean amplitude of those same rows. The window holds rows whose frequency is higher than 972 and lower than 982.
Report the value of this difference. -0.348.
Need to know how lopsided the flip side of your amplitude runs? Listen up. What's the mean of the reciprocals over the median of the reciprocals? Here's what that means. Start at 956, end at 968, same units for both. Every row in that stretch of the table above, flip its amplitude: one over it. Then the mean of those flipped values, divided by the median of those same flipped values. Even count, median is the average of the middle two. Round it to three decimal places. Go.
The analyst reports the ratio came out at 1.030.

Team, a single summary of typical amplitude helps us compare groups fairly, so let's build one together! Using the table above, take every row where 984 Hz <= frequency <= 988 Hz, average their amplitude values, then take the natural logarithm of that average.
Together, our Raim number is 0.83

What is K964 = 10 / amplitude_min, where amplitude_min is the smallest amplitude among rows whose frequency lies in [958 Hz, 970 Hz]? 5.6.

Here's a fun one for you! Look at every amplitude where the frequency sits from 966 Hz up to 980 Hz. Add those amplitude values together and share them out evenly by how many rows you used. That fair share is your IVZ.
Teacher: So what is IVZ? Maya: 1.7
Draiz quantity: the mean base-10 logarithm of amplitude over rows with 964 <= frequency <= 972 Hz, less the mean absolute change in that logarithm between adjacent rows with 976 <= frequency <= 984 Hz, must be 0.239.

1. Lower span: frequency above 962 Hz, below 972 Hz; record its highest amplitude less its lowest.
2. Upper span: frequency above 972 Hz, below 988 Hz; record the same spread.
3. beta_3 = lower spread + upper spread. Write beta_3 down 1.78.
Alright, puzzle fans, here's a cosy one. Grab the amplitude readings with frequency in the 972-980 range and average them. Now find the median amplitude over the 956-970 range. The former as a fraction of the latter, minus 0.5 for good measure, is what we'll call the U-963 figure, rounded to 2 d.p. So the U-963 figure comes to 0.21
